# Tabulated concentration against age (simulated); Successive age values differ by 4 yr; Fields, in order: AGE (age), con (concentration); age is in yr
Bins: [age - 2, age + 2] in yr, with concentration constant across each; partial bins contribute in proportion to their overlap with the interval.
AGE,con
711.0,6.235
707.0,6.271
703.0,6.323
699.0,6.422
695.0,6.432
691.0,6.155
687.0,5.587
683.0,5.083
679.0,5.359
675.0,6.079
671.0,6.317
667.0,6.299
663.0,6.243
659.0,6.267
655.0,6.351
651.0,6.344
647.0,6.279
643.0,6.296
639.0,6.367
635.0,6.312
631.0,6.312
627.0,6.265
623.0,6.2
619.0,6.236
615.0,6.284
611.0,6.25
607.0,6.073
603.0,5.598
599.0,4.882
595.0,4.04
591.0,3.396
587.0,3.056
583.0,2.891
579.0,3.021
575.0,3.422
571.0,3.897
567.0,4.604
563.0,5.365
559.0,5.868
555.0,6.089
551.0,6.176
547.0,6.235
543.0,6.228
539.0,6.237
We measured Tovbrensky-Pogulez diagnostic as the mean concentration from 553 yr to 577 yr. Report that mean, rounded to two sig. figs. 4.9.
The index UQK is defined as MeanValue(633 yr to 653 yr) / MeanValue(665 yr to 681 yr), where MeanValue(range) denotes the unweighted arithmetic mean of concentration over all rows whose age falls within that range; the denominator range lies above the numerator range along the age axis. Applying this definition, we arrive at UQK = 1.1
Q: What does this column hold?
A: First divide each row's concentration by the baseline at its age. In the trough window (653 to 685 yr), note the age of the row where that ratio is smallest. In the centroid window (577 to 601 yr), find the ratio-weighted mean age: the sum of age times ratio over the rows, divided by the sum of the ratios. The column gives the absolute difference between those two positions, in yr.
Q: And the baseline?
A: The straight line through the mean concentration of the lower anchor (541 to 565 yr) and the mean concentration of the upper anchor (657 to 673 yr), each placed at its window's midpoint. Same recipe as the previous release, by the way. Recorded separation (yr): 92.8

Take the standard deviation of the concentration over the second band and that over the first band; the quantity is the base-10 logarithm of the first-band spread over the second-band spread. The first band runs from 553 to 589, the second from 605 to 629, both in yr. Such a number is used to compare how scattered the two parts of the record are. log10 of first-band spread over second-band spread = 1.2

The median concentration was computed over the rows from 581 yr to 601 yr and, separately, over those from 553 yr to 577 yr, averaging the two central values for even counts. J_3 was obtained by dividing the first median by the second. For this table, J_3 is 0.68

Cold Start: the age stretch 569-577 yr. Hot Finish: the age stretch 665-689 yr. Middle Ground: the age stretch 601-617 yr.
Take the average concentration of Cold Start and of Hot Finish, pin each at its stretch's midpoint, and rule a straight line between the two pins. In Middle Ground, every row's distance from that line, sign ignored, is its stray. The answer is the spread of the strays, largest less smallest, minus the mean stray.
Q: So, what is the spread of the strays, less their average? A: -1.2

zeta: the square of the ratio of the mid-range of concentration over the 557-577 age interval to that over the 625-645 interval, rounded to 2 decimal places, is 0.54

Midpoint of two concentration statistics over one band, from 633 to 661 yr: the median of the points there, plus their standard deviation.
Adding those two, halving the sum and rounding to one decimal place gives 3.2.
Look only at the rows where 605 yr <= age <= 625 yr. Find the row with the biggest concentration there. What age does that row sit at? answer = 615.0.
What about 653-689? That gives 655.0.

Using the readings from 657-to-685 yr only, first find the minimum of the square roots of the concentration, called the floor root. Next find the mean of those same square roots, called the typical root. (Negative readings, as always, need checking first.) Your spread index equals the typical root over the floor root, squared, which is 1.17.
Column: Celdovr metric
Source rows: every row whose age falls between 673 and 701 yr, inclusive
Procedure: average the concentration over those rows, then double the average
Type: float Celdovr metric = 11.7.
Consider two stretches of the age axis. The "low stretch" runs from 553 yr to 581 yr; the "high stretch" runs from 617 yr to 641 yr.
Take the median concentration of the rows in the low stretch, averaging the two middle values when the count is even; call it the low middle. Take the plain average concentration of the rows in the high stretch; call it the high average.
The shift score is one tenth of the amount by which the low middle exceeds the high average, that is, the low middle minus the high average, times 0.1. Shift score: -0.17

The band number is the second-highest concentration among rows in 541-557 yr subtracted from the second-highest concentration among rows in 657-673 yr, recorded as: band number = 0.1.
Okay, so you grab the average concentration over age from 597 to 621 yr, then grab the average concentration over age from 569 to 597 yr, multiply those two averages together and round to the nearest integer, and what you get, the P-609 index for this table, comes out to 20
